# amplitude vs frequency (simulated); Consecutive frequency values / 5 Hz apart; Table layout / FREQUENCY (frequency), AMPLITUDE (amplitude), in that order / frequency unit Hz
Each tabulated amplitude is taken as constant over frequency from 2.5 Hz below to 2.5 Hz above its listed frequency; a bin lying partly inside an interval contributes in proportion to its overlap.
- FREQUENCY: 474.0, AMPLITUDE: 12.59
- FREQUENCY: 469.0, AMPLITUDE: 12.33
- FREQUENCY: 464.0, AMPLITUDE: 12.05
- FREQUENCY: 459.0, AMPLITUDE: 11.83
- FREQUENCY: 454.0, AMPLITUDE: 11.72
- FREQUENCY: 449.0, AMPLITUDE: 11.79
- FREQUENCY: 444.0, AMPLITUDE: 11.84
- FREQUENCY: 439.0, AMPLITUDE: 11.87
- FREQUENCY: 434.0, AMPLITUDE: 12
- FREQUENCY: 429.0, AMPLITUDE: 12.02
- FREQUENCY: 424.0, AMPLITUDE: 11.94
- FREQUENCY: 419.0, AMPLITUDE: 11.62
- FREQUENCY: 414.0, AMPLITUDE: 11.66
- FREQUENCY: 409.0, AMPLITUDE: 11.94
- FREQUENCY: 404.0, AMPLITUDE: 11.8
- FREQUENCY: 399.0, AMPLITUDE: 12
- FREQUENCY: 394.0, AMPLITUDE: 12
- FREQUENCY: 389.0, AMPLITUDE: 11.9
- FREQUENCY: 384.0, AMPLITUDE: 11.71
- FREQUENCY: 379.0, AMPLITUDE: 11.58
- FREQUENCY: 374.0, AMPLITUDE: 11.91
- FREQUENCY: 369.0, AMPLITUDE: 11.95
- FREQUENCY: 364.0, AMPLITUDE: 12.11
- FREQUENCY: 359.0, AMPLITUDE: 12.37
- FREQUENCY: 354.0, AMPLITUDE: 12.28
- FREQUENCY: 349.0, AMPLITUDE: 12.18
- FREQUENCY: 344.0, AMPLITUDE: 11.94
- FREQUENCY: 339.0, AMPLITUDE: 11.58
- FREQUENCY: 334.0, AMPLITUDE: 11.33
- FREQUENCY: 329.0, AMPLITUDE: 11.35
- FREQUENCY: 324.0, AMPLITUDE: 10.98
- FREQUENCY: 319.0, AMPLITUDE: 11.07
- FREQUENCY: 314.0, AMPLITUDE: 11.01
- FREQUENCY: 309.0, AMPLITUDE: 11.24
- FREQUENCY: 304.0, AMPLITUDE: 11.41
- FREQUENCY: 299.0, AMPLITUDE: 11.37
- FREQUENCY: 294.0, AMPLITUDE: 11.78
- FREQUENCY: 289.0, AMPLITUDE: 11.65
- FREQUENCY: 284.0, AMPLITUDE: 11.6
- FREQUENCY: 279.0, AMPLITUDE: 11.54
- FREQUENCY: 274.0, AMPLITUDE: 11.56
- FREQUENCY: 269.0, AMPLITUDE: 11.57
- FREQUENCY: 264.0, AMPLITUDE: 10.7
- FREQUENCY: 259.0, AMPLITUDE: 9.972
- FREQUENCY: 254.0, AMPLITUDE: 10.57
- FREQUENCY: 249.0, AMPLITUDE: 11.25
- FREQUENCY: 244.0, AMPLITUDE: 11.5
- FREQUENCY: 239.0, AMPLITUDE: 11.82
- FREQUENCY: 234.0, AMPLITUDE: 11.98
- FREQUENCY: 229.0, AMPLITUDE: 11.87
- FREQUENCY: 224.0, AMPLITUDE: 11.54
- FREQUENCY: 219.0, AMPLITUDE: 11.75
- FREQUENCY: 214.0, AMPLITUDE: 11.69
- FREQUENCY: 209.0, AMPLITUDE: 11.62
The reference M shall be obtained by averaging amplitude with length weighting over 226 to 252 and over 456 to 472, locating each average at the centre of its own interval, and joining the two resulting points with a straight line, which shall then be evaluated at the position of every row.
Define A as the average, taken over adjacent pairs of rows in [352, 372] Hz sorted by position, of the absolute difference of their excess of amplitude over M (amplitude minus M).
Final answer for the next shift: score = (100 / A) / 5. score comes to 116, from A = 0.173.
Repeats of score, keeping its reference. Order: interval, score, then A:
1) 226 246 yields 100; 0.200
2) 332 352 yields 73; 0.274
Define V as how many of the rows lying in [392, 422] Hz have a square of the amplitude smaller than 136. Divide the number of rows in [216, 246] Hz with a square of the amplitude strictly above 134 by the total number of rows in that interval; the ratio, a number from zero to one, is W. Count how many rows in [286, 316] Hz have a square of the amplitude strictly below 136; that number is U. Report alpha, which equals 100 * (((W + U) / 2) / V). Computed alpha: 142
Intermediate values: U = 5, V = 2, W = 0.7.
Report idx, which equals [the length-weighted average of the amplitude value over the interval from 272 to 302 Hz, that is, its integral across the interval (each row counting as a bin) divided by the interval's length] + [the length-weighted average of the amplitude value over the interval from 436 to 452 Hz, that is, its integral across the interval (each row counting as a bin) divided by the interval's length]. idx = 23.4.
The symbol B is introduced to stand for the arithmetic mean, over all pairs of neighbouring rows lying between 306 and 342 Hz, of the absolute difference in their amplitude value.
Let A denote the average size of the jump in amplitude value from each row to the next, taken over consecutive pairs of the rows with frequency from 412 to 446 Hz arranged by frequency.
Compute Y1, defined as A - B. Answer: -0.07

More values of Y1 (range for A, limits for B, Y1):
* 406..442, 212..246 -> -0.05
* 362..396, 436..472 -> 0.03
